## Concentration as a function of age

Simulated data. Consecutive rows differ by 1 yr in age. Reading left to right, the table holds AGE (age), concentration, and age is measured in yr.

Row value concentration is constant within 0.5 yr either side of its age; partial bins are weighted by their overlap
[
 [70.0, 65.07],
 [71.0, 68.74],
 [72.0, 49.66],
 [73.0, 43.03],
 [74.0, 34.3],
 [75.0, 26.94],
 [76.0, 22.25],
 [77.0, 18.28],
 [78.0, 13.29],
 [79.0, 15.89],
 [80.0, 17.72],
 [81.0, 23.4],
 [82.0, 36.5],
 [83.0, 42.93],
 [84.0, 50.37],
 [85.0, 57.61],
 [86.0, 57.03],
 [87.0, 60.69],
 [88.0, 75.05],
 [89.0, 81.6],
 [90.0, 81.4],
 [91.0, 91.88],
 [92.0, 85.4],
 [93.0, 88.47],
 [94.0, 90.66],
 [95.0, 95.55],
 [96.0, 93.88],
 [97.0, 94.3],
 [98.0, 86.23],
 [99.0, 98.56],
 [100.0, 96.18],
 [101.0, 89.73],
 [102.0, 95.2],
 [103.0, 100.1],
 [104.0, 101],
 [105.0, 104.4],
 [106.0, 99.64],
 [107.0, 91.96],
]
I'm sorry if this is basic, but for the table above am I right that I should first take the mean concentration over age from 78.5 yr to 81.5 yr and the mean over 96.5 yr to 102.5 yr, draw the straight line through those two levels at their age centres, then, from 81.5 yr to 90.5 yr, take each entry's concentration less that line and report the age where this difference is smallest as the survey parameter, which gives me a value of 82.0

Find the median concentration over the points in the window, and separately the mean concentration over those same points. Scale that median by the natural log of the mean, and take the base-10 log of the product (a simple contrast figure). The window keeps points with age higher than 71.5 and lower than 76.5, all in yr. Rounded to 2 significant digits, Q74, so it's 2.1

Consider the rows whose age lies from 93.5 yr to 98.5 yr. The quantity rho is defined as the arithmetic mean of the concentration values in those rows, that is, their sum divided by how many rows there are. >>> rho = 92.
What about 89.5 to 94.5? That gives 88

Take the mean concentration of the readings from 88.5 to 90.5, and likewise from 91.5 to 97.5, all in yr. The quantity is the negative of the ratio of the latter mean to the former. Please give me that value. -1.1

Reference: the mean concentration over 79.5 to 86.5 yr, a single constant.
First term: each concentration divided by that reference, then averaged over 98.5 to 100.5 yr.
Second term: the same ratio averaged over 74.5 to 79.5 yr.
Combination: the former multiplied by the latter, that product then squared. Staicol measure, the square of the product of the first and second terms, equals 1.3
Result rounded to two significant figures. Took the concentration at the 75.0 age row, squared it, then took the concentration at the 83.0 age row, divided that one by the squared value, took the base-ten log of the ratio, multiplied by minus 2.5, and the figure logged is 3.1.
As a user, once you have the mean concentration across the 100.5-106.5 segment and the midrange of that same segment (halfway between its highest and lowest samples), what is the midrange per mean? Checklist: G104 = 0.99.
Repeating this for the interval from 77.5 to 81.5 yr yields 1.04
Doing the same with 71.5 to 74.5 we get 0.99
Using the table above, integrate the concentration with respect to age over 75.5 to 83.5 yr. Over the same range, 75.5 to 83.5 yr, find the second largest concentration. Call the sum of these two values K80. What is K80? 227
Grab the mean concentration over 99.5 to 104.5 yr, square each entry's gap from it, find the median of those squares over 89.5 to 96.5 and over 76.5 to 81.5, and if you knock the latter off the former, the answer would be -6164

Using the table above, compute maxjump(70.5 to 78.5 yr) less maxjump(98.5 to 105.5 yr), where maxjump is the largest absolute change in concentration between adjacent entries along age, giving 13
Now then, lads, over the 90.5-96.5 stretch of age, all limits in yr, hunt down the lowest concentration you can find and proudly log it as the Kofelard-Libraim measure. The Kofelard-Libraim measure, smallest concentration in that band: 85.4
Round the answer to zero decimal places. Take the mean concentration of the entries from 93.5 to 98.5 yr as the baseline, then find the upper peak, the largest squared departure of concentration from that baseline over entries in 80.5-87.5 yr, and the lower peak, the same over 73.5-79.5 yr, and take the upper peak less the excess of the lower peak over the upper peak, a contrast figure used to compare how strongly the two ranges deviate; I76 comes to 3231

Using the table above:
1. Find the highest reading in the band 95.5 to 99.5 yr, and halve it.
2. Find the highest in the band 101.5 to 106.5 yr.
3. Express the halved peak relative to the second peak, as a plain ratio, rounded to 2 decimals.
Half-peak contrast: 0.47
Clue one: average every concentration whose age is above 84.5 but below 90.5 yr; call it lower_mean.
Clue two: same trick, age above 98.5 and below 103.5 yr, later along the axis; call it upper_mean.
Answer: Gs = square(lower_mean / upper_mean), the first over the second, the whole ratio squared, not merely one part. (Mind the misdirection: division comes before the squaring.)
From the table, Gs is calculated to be 0.52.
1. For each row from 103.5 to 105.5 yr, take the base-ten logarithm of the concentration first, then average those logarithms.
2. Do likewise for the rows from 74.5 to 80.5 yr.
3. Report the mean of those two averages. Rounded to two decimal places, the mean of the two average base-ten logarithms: 1.64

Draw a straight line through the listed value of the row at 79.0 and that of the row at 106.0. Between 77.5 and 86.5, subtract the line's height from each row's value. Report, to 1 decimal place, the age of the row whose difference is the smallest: 80.0 yr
